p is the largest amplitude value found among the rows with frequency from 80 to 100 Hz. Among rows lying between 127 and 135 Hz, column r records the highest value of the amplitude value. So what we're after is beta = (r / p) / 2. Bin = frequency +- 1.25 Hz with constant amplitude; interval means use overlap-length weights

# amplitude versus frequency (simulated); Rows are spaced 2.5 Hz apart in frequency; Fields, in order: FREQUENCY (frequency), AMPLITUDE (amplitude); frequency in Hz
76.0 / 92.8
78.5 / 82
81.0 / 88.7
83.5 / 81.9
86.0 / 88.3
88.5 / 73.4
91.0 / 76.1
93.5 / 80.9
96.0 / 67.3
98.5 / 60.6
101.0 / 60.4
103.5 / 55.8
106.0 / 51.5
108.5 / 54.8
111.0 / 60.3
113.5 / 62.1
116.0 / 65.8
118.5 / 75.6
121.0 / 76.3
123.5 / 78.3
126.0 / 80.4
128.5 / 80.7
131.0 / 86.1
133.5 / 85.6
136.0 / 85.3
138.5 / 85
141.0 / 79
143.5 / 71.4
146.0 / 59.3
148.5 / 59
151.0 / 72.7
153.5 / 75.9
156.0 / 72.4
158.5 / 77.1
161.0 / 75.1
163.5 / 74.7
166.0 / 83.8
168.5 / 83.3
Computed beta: 0.49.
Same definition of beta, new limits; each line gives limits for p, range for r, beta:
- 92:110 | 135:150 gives 0.53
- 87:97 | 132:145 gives 0.53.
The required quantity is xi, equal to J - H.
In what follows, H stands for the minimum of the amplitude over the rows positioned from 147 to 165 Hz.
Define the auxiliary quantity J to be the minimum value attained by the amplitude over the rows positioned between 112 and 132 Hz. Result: 3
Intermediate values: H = 59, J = 62.1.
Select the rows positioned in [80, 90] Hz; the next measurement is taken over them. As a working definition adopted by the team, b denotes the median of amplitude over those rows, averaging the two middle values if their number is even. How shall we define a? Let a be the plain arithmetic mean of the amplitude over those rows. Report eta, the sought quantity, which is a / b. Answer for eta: 0.98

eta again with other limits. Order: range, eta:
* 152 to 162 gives 1.00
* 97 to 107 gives 0.98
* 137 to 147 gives 0.98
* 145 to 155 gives 1.01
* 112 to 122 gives 0.99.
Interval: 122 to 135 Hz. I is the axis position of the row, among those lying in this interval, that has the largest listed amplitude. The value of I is 131.0 Hz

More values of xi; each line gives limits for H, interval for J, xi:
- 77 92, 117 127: 2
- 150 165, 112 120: -10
